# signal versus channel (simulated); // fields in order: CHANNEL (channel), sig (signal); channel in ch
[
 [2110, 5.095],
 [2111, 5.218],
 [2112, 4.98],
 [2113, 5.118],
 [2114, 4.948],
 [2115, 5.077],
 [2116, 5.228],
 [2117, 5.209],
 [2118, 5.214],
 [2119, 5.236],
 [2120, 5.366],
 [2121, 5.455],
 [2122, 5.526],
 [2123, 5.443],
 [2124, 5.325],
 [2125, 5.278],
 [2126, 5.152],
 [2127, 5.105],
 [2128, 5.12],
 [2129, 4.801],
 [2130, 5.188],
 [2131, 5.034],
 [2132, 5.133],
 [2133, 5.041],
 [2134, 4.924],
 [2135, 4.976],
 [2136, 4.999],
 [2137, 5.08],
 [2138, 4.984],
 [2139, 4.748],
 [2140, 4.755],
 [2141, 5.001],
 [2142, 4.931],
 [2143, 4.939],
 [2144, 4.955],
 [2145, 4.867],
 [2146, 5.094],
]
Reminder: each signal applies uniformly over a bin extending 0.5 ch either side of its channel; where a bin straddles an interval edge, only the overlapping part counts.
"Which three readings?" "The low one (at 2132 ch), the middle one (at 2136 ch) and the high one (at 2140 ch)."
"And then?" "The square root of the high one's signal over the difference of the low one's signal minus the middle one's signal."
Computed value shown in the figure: 6.0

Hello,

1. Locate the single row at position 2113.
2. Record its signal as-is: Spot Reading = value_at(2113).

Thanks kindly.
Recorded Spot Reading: 5.118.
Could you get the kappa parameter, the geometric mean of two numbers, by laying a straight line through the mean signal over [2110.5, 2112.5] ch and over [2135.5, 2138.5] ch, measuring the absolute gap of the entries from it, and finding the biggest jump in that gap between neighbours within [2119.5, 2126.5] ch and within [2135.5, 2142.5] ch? 0.175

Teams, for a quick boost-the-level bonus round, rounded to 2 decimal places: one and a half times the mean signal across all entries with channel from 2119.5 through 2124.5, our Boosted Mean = 8.13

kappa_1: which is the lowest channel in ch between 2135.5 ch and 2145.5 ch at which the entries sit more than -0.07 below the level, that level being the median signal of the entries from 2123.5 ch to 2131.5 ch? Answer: 2136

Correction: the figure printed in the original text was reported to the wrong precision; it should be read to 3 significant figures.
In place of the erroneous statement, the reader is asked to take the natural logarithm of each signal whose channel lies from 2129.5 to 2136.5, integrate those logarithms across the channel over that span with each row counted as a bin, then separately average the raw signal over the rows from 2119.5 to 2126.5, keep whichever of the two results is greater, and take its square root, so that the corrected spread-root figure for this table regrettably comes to 3.37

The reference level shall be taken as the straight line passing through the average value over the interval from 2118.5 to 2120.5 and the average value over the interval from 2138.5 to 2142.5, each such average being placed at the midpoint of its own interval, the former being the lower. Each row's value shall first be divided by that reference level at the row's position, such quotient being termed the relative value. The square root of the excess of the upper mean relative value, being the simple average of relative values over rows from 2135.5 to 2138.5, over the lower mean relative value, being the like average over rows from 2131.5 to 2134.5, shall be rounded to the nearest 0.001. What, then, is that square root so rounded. 0.122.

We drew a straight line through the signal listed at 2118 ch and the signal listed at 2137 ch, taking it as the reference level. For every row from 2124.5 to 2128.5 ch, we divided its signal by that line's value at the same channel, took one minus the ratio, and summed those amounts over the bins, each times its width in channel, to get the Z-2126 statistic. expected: -0.01 ch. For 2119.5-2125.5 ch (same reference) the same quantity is -0.25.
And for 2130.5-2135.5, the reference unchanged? 0.08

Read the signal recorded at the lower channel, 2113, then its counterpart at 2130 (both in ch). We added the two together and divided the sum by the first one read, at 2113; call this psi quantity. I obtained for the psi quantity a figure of 2.01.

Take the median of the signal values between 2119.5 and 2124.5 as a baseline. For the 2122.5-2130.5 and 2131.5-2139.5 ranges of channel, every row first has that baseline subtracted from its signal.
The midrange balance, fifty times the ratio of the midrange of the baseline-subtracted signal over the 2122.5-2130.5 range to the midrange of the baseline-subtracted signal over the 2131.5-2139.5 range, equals 32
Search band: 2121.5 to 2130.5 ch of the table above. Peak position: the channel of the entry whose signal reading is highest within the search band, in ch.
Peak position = 2122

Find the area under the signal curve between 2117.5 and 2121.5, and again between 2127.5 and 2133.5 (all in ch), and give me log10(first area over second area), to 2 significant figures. -0.15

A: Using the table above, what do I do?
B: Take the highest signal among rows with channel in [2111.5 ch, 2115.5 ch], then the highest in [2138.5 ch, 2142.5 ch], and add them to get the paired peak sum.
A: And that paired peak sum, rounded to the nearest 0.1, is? 10.1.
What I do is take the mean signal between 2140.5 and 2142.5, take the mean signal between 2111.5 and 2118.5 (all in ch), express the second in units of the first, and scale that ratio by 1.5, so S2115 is 1.54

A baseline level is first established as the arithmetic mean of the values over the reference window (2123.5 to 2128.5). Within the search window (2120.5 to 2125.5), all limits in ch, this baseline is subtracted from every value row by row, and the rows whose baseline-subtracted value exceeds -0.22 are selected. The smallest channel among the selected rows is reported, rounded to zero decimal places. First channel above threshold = 2121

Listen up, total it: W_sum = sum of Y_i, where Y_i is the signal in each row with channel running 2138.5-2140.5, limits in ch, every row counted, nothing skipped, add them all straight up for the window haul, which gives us 10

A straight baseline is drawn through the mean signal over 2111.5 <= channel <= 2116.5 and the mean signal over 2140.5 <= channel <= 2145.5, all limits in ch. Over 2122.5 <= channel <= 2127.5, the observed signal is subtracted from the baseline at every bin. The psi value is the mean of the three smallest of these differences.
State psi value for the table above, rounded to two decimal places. -0.32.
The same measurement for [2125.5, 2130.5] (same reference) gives -0.15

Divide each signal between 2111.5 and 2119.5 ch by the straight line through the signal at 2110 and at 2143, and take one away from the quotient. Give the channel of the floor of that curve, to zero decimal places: 2114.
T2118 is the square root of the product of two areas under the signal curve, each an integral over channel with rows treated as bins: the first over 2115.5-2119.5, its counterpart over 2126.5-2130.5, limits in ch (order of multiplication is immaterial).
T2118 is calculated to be 20.5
